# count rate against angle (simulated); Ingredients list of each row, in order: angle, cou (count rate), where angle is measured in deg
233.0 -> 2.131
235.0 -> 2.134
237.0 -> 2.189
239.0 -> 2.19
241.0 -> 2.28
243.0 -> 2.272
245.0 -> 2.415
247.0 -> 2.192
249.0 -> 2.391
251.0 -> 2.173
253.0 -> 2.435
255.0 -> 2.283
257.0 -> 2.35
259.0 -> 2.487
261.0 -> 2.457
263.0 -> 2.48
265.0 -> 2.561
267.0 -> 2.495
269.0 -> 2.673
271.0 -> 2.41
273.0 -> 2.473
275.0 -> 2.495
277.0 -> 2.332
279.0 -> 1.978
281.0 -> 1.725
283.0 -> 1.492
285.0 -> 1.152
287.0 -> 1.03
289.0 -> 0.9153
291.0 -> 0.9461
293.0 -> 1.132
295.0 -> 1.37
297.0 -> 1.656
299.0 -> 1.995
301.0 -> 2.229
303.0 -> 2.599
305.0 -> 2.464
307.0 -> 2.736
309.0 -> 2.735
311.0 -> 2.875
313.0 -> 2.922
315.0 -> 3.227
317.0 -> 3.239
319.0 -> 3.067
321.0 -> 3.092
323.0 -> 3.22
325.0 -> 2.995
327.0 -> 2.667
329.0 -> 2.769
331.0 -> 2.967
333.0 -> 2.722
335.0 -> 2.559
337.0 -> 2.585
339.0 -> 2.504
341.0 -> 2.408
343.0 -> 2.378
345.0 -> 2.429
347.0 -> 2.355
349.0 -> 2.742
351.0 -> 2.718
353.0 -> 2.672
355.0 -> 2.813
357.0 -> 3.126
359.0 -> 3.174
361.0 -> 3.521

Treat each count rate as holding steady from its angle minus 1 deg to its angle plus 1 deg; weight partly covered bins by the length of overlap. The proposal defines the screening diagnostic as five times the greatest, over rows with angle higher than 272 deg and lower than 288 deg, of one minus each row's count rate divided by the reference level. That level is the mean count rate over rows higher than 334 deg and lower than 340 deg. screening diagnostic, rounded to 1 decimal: 3.0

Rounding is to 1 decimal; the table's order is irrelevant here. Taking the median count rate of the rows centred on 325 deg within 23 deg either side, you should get 2.7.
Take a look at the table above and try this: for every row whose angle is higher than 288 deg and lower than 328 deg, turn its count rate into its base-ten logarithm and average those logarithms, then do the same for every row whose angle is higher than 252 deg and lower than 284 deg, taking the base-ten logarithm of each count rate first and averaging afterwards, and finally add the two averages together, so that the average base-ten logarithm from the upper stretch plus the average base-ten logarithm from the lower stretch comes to 0.71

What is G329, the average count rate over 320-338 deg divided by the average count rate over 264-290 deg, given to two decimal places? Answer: 1.44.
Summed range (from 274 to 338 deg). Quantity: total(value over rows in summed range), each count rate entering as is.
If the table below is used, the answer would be 74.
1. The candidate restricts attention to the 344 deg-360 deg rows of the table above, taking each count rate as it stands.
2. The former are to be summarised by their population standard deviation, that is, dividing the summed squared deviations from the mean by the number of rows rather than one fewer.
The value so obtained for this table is 0.27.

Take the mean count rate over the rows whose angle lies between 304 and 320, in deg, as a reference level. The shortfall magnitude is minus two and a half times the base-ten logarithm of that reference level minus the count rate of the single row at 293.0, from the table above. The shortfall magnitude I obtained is -0.6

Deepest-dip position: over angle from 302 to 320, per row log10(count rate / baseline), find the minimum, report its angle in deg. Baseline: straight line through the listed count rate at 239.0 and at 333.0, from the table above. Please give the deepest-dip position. 305.0 deg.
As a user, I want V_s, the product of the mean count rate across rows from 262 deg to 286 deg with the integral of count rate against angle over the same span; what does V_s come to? 115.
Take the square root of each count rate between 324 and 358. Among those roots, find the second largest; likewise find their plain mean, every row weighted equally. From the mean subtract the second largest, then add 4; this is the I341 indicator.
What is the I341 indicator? 3.90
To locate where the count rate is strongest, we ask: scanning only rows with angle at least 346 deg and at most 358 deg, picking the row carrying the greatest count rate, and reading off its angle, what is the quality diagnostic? 357.0 deg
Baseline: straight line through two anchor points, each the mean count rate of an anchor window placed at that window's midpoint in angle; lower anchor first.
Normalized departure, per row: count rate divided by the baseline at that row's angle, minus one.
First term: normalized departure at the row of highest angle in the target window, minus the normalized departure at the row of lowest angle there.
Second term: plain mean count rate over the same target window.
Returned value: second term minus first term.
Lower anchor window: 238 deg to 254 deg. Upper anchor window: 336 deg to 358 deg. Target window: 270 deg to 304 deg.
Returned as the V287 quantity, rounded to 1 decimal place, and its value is 1.7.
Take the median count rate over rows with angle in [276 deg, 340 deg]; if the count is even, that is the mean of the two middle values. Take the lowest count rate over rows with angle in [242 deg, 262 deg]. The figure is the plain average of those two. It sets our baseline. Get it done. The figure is 2.4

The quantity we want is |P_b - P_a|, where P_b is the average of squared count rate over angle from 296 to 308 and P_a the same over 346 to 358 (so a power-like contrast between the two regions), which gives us 2.2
